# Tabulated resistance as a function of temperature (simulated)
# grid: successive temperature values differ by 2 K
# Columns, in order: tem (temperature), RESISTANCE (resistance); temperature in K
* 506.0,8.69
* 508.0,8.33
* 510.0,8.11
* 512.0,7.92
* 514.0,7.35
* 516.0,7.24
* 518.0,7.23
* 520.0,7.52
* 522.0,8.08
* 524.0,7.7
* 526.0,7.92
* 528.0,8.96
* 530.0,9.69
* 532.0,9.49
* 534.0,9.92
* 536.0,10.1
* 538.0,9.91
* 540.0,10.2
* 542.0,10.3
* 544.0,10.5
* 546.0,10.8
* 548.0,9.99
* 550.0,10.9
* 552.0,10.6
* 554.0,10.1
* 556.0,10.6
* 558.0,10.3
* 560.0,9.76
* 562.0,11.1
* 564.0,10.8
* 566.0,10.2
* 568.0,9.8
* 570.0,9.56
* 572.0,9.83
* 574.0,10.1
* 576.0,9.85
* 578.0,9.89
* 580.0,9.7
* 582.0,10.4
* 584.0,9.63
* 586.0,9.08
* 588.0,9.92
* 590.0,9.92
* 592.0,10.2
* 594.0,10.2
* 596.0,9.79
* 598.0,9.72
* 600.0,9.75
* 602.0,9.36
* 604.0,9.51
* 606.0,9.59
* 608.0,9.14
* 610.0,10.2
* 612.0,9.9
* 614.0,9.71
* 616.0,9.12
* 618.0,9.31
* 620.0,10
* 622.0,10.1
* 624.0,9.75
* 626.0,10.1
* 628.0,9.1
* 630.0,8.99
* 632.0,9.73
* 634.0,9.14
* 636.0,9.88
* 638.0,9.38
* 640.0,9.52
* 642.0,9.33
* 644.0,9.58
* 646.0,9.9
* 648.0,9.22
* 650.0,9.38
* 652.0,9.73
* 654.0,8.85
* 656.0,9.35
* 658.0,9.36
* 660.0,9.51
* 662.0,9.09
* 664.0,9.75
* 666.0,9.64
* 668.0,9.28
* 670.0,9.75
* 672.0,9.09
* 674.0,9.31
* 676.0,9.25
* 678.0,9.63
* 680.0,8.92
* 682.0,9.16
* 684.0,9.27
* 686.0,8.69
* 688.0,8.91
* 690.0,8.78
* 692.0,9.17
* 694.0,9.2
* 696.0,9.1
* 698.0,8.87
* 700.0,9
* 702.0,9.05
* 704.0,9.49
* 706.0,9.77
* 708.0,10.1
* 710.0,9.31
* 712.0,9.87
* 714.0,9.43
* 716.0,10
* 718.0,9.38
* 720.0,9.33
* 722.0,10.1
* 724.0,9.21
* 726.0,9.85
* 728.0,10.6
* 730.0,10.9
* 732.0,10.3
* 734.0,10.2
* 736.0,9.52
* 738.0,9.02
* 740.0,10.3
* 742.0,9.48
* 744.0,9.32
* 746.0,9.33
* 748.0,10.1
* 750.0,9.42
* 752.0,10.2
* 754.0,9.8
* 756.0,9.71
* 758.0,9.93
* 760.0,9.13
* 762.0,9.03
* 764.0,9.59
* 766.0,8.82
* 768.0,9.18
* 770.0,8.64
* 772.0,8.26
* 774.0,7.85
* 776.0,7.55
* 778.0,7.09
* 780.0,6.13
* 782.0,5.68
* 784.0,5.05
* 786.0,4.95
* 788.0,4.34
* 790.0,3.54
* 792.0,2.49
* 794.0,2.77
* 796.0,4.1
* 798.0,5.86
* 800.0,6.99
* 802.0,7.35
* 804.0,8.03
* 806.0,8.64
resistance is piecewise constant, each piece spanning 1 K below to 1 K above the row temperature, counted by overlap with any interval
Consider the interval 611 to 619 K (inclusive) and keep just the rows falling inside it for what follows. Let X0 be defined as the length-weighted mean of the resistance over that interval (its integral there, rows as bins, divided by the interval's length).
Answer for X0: 9.5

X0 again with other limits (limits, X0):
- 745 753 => 9.8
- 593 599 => 9.9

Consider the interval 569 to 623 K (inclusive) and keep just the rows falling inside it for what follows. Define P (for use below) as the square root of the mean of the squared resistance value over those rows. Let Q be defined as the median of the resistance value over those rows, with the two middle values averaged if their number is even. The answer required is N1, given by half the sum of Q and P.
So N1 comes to 9.78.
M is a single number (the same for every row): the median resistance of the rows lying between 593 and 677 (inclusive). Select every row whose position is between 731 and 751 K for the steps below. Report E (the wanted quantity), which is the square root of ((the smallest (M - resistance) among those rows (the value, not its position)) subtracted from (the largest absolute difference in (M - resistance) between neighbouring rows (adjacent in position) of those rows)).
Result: 1.44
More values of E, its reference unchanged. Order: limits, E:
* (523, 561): 1.56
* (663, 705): 0.97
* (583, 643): 1.32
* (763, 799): 1.35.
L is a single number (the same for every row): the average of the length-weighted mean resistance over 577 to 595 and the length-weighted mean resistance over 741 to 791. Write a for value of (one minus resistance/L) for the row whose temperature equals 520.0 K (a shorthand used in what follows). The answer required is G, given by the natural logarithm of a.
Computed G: -1.8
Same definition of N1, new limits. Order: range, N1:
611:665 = 9.51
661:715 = 9.27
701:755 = 9.77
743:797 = 8.25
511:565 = 9.72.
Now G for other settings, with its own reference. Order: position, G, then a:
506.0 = -3.4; 0.03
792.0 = -0.3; 0.72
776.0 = -1.8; 0.16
